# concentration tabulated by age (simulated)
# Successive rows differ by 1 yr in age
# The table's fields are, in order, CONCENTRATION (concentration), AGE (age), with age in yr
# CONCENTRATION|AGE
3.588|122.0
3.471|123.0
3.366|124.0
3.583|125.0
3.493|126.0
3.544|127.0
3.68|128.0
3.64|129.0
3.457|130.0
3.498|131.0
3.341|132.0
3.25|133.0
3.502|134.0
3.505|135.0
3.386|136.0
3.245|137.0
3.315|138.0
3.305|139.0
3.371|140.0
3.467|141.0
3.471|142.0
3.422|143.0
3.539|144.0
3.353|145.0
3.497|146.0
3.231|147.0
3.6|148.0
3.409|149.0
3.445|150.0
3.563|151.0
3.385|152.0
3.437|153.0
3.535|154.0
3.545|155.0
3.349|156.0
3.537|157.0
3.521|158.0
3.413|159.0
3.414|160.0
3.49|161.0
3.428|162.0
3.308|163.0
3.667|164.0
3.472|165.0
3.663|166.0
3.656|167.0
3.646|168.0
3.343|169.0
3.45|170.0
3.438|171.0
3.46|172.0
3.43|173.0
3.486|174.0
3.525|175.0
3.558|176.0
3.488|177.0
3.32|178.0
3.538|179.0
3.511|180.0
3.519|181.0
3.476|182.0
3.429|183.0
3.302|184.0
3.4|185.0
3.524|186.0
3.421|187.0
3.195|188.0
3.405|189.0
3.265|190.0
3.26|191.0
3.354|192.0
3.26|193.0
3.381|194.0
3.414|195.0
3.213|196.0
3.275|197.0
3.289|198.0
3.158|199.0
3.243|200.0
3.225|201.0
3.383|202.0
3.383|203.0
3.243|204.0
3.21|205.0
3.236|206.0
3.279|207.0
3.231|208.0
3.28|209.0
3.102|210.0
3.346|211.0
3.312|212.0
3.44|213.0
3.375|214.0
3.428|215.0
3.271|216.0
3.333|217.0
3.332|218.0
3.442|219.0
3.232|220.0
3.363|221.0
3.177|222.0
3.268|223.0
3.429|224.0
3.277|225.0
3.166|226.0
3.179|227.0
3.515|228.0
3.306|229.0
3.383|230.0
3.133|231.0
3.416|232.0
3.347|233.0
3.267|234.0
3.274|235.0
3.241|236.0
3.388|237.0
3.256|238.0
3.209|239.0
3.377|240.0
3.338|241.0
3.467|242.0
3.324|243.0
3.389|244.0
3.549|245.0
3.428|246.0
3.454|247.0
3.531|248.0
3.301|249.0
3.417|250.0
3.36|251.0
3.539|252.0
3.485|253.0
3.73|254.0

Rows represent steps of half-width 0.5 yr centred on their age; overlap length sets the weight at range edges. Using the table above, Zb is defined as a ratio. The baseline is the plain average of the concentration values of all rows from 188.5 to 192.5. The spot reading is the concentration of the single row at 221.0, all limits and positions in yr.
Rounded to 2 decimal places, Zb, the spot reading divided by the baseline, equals 1.01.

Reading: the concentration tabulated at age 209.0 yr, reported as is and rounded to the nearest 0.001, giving 3.280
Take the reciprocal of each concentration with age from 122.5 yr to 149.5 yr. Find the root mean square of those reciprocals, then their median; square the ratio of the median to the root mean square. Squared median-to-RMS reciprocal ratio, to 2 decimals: 0.98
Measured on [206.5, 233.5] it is 1.00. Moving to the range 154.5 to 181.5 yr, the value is 1.00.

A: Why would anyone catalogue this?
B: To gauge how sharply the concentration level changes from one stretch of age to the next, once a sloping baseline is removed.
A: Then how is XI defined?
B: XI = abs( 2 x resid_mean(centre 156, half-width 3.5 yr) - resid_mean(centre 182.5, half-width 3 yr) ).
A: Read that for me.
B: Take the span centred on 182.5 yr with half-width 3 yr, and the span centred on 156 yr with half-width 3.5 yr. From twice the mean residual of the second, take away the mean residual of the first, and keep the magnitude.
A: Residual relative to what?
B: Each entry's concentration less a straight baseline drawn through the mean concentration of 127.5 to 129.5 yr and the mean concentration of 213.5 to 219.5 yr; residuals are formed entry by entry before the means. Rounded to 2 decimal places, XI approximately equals 0.14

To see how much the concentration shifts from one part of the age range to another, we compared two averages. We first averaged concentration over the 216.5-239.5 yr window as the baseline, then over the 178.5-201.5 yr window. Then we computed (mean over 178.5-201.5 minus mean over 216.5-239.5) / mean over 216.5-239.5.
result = 0.015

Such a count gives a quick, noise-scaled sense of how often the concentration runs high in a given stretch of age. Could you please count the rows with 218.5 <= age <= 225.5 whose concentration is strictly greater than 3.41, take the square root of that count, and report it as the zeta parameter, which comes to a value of 1.41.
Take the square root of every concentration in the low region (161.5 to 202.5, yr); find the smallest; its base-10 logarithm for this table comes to 0.2497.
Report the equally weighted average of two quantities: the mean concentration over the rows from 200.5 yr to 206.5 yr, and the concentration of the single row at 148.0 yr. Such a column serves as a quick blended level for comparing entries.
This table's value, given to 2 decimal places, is 3.44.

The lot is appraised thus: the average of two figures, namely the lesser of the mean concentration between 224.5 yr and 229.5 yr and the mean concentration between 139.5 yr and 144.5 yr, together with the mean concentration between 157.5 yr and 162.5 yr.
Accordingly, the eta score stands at 3.37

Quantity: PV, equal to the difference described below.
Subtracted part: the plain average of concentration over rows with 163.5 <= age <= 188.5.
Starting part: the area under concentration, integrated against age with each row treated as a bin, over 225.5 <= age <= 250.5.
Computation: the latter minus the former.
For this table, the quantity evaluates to 80.18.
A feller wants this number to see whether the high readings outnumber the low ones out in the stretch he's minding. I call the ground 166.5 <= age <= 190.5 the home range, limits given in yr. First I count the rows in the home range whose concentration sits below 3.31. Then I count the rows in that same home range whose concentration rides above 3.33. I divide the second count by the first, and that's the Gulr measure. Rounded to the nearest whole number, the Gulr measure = 7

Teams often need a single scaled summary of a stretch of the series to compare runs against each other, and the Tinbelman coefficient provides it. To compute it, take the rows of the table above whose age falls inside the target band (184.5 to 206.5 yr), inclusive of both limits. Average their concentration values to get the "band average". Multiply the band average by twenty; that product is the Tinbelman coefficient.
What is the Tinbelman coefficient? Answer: 66.1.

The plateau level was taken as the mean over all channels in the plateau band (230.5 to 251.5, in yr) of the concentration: 3.36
